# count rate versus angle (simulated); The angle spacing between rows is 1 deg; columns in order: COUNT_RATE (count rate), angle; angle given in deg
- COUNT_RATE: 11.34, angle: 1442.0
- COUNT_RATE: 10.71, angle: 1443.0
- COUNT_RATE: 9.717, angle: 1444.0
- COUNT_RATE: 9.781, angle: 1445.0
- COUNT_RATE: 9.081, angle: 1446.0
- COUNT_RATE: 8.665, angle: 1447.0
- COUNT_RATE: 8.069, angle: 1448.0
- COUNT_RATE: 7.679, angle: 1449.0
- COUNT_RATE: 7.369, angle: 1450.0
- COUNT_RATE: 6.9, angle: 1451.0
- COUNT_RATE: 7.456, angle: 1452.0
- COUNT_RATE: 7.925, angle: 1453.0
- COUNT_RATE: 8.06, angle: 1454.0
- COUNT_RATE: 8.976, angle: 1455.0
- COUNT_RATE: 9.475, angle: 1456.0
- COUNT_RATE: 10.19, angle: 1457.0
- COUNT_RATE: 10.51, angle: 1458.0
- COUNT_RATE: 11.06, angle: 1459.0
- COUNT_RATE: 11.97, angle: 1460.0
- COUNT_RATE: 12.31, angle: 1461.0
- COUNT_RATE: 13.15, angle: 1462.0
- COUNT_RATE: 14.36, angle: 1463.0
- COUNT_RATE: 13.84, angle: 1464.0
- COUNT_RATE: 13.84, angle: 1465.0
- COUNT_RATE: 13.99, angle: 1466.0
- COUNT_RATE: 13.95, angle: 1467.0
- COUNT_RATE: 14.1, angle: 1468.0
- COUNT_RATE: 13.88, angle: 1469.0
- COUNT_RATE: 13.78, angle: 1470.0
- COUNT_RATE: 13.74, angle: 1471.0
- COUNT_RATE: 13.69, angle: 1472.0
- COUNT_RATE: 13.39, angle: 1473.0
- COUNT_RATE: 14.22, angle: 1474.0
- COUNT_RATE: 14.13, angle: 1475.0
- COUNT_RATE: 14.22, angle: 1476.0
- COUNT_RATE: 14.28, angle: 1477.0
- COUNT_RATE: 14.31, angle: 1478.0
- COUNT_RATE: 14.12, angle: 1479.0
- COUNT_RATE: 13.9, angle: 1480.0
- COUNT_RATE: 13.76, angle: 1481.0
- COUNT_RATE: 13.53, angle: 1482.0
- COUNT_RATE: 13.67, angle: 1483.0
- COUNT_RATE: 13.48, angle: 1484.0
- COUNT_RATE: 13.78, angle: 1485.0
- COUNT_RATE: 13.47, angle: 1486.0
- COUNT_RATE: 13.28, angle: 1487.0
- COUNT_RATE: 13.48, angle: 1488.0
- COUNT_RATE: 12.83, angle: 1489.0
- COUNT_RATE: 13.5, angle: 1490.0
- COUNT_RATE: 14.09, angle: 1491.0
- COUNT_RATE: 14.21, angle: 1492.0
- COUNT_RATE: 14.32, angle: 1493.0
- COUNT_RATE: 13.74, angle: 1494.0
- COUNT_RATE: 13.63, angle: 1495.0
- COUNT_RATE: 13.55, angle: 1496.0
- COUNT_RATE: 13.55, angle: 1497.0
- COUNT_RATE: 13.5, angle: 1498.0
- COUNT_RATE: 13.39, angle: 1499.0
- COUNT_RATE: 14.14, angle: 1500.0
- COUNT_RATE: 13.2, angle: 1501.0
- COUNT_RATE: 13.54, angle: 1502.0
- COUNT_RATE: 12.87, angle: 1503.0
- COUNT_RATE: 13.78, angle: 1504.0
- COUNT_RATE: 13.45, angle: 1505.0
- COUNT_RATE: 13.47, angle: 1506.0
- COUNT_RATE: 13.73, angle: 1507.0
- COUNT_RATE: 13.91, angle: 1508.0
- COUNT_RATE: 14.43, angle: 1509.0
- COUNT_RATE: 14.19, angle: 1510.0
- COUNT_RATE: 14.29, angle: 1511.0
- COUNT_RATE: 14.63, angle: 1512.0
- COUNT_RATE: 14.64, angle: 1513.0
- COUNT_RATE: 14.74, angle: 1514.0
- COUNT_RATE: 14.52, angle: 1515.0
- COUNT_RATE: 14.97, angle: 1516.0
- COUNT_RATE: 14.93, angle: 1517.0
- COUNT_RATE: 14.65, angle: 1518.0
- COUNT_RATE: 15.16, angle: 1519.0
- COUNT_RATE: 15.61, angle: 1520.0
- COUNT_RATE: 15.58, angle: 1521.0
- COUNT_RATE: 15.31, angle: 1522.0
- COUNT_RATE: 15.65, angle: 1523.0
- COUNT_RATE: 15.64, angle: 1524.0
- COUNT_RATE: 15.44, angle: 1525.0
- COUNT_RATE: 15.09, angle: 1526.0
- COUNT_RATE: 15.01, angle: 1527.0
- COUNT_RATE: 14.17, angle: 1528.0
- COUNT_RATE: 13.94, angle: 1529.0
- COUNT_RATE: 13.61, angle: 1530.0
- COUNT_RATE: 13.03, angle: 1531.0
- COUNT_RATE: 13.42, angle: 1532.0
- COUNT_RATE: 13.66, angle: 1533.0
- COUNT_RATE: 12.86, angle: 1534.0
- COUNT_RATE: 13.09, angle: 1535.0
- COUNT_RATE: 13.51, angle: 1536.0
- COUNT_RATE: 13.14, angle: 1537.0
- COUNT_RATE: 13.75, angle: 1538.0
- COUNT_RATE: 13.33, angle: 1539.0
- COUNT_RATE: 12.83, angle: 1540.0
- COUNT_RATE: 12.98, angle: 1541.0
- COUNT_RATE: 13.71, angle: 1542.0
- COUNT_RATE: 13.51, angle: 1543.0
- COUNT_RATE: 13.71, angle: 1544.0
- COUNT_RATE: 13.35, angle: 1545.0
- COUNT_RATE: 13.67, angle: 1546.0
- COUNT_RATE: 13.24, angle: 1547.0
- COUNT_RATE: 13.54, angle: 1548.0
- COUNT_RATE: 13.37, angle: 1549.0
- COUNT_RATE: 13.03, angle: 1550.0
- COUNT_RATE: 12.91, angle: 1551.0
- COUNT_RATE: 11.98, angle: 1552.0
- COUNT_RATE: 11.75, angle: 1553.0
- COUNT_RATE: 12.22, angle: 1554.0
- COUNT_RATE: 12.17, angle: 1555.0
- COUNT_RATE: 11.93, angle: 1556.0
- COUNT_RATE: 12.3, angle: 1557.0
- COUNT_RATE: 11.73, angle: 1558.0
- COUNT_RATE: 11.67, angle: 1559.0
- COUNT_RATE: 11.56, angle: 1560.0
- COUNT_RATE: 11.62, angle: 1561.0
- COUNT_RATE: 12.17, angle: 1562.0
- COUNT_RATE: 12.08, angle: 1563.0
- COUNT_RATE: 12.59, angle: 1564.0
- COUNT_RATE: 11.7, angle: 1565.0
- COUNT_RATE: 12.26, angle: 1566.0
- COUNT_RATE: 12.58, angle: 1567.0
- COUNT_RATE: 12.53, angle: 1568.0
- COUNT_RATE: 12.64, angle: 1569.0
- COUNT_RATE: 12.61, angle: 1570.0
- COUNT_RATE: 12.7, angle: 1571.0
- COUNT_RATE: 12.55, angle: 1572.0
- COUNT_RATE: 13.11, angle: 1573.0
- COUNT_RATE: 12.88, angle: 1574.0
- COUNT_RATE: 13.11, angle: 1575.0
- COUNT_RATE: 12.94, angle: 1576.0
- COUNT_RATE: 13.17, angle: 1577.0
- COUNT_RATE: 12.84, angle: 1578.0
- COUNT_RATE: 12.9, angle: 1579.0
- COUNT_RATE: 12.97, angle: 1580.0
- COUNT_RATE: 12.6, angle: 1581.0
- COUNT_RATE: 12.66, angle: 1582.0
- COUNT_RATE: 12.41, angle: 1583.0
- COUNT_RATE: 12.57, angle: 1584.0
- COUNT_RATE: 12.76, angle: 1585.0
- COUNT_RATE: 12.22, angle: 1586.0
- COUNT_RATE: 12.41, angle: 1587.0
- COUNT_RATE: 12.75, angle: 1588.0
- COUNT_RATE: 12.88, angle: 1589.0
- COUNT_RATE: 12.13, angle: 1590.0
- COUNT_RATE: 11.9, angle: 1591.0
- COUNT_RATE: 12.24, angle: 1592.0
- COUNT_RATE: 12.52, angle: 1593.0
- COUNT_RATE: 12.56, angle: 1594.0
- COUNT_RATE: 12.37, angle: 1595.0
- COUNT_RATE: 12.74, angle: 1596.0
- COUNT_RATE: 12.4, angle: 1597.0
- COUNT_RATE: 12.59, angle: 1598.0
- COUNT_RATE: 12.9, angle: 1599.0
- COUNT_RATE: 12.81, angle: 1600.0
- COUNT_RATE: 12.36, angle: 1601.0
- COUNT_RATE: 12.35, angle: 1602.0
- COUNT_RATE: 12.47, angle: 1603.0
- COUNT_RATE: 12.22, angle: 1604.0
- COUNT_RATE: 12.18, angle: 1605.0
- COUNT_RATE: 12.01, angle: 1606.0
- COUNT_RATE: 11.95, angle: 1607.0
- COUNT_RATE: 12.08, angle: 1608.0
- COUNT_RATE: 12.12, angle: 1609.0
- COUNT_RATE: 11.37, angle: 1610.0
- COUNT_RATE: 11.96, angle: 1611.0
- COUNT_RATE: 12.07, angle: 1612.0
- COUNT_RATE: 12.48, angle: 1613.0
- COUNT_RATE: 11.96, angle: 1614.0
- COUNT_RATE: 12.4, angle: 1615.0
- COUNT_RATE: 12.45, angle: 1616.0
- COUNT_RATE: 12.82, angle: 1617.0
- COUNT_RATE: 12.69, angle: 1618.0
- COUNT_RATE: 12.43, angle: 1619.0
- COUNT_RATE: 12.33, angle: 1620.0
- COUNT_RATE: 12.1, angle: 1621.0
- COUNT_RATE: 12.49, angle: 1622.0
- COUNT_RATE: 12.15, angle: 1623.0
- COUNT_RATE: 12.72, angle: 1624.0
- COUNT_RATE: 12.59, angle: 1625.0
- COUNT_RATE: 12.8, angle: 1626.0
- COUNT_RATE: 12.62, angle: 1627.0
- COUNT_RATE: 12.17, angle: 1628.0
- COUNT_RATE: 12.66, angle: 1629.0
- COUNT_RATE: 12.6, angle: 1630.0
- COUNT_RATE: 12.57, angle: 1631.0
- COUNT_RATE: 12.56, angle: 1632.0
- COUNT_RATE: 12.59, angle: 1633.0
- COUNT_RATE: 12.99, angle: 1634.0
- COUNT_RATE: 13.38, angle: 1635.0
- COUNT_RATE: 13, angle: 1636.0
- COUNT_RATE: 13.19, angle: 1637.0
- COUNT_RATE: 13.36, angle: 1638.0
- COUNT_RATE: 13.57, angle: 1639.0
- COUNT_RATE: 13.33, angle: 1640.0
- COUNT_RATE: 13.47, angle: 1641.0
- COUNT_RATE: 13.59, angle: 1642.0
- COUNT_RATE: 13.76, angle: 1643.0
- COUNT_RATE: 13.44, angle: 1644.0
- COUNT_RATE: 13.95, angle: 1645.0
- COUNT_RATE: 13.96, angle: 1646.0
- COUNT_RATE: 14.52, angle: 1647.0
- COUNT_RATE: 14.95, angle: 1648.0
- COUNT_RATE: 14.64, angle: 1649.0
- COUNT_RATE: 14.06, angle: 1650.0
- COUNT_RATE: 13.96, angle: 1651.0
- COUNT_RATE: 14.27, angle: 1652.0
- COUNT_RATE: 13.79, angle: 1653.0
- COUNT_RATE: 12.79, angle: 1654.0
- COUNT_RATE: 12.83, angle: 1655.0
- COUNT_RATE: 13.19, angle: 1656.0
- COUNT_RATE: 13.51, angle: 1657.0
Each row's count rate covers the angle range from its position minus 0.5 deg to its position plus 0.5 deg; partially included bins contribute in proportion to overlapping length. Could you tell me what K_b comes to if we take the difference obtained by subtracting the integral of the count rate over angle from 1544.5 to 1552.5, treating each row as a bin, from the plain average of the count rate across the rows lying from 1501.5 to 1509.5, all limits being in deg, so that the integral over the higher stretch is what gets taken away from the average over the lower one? -91.4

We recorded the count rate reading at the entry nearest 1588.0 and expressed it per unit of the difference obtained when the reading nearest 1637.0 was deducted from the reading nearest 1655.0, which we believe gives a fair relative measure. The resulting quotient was -35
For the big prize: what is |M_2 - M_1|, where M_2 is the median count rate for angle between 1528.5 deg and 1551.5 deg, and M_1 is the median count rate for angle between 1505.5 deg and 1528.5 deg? 1.4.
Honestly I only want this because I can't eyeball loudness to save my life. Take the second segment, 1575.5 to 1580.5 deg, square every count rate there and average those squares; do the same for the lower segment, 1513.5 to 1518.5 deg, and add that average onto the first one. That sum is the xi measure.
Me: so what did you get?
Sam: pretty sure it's 386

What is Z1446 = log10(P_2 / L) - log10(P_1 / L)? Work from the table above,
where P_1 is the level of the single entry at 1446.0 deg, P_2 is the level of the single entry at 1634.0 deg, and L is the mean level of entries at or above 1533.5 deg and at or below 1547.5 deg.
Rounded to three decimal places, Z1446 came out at 0.155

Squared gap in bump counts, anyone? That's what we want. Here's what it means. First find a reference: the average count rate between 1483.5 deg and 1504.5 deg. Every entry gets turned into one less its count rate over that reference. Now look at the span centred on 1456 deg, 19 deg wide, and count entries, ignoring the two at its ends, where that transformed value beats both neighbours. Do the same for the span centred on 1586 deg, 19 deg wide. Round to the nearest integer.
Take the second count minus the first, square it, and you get 16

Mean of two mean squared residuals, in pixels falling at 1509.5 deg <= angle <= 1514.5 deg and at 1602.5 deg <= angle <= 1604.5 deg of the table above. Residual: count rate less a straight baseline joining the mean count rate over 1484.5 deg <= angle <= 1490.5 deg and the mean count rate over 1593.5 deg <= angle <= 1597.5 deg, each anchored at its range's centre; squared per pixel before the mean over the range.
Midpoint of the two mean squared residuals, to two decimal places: 0.89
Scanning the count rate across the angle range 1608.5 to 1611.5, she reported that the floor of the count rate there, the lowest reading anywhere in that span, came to 11.37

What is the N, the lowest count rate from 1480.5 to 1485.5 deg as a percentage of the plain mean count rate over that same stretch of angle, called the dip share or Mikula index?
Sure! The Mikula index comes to 98.8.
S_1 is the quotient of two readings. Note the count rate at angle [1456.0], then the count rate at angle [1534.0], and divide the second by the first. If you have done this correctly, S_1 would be 1.36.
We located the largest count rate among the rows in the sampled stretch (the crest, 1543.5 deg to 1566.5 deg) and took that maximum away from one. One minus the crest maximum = -12.7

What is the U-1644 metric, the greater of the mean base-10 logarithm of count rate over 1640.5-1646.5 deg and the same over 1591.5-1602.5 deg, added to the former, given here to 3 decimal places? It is 2.273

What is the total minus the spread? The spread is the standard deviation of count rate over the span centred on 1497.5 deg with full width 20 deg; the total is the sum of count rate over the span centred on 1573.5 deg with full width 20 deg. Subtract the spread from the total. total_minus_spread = 253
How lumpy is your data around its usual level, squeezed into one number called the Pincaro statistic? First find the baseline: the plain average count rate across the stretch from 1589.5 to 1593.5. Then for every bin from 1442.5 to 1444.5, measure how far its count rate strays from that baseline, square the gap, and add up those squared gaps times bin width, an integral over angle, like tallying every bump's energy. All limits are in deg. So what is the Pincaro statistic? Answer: 8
